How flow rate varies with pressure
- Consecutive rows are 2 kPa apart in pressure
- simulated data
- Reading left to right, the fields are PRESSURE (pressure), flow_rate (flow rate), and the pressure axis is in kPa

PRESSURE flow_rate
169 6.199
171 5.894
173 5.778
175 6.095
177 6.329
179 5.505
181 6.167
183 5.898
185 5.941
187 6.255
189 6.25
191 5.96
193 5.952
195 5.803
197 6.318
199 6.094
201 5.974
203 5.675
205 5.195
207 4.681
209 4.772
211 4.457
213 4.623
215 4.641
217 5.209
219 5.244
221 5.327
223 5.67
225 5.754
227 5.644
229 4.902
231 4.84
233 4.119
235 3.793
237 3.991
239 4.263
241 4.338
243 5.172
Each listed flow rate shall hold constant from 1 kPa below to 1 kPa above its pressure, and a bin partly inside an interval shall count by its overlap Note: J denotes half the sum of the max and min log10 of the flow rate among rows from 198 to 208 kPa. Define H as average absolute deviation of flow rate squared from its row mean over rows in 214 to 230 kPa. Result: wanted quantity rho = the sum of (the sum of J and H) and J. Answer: 4.6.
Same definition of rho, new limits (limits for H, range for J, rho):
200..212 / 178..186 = 6.6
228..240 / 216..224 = 4.7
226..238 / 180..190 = 6.9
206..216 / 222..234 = 2.1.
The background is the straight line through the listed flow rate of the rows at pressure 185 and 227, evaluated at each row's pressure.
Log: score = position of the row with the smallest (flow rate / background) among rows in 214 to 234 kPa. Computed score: 233 kPa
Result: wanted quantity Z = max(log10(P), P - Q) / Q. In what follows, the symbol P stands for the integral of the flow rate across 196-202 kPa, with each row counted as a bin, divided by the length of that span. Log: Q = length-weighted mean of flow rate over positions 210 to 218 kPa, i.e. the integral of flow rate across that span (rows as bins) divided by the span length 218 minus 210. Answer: 0.30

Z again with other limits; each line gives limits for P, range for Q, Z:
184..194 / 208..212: 0.32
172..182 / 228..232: 0.23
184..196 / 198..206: 0.14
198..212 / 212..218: 0.15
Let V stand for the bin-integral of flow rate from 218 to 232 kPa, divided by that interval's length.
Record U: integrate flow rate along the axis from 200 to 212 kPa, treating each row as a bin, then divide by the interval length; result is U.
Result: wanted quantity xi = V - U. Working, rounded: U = 5.1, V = 5.3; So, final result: 0.2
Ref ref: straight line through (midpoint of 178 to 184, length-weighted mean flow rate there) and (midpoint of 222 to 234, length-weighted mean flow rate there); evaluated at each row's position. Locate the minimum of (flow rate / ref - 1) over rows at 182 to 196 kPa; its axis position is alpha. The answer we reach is 183 kPa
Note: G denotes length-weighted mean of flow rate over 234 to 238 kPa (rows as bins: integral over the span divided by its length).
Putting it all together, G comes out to 3.9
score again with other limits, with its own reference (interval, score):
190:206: 205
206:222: 211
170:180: 179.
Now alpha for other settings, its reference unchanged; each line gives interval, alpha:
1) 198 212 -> 211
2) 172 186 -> 179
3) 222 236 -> 235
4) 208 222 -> 211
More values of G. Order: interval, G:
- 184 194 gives 6.1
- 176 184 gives 6.0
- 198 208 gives 5.5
